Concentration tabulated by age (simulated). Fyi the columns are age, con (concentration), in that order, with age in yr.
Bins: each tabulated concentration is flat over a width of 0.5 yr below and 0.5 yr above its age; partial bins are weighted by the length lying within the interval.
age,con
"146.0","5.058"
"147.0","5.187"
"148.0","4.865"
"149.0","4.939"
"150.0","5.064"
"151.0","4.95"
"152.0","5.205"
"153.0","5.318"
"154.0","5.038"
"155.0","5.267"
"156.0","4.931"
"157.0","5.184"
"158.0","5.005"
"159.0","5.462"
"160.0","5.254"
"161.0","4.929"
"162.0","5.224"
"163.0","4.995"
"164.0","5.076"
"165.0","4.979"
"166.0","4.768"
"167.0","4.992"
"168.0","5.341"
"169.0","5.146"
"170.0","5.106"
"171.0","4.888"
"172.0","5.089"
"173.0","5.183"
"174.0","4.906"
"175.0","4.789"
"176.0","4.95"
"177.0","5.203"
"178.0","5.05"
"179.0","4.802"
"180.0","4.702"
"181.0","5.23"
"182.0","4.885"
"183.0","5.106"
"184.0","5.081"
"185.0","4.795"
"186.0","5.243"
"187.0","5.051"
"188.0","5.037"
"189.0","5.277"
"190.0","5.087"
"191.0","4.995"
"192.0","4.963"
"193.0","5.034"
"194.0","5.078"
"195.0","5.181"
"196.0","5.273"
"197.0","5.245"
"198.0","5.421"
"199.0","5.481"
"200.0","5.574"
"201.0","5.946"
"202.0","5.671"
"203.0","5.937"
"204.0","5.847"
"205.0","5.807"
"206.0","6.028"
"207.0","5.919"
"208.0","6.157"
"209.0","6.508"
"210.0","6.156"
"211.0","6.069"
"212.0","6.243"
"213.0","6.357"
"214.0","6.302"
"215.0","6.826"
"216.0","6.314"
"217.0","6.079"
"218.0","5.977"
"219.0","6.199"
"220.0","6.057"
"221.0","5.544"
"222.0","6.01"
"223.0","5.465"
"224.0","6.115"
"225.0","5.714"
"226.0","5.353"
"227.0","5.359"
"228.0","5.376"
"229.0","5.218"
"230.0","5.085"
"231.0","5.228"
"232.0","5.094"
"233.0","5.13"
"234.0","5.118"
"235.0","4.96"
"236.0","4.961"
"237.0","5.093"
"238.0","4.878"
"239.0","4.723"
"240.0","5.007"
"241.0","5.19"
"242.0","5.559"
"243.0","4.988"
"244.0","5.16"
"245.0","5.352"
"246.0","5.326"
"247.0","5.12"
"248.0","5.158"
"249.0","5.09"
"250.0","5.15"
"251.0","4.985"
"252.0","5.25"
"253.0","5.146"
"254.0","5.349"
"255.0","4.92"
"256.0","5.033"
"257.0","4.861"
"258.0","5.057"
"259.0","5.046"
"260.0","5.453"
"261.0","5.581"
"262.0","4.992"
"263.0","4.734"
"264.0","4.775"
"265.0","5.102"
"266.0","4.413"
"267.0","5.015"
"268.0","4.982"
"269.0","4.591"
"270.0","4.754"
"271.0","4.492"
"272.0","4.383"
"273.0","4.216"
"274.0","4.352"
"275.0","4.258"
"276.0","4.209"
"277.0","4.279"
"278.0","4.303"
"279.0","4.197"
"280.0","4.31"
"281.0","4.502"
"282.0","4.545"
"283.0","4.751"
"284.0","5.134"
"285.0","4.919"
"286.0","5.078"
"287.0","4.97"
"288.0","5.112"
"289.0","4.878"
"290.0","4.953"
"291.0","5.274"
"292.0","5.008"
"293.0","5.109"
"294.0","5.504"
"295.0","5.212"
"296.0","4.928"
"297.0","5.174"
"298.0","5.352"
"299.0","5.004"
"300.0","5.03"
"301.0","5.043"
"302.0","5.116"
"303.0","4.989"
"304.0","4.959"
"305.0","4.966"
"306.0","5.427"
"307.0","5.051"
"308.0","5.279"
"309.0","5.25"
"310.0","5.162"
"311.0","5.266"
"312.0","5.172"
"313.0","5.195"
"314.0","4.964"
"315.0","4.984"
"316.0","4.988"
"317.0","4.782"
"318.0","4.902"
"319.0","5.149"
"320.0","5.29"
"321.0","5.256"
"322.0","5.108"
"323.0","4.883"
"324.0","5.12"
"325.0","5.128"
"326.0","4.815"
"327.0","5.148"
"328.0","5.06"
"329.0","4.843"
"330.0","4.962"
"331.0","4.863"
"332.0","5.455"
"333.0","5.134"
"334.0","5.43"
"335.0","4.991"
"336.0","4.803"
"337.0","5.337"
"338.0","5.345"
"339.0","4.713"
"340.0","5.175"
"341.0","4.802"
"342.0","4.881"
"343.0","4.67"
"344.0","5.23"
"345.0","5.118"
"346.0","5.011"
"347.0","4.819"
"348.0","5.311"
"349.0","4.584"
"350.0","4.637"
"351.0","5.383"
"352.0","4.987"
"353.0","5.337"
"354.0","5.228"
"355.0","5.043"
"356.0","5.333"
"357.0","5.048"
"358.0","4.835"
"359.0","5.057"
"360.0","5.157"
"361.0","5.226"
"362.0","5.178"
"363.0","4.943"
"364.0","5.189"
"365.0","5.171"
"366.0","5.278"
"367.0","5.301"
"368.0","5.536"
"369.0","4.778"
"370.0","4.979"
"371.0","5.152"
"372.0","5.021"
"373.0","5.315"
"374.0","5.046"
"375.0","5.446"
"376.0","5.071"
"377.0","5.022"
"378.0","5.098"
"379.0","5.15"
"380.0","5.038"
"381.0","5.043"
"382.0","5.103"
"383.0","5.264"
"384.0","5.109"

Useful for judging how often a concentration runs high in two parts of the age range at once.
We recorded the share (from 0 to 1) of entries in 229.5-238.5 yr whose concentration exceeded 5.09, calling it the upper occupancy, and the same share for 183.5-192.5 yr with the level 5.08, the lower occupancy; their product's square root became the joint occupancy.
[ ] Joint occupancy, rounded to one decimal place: 0.5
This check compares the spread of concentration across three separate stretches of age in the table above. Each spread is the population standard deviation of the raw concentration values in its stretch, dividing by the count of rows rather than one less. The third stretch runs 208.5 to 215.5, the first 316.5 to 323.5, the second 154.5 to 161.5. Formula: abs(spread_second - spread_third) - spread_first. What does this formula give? -0.14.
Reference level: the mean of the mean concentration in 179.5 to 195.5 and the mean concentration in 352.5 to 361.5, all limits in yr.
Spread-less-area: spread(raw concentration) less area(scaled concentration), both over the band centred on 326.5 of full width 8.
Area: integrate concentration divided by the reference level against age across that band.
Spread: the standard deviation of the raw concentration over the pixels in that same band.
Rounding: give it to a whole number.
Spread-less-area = -8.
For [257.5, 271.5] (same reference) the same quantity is -13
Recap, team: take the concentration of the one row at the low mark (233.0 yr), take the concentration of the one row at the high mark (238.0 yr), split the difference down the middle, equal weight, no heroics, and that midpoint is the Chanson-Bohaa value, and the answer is 5.00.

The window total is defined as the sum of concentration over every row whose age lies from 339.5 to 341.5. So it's 10.0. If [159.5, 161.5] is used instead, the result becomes 10.2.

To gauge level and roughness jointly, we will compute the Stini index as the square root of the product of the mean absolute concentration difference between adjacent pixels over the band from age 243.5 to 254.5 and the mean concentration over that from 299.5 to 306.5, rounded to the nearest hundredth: 0.82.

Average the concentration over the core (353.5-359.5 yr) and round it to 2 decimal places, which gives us 5.09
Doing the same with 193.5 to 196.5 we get 5.18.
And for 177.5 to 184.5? 4.98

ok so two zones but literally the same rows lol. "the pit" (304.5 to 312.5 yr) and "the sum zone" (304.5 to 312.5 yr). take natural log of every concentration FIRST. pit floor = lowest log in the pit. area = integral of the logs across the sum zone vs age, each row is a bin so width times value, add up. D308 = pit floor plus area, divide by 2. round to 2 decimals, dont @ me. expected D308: 7.39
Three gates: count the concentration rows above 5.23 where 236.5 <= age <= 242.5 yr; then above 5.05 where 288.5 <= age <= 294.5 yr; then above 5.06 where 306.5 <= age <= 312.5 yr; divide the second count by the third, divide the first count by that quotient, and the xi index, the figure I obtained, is 1.7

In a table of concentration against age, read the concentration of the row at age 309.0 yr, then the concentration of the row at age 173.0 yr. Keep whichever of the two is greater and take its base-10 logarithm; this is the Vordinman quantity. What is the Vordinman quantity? 0.720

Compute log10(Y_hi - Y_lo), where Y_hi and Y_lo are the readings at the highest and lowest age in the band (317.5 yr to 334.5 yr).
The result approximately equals -0.28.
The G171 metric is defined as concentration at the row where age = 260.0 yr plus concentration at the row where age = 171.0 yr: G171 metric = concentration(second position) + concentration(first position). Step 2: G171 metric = 10.3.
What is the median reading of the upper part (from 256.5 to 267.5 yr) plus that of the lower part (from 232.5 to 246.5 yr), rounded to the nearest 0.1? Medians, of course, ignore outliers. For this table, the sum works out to 10.1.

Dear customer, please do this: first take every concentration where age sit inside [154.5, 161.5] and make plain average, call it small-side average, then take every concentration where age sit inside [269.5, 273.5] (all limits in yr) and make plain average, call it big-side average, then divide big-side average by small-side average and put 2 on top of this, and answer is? 2.87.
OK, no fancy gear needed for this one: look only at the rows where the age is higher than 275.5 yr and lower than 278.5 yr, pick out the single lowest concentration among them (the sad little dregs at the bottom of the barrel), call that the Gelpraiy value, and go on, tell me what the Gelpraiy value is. 4.209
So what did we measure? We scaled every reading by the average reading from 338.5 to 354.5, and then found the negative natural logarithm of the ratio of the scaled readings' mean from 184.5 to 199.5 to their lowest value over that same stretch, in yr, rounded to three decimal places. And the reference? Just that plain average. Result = -0.070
